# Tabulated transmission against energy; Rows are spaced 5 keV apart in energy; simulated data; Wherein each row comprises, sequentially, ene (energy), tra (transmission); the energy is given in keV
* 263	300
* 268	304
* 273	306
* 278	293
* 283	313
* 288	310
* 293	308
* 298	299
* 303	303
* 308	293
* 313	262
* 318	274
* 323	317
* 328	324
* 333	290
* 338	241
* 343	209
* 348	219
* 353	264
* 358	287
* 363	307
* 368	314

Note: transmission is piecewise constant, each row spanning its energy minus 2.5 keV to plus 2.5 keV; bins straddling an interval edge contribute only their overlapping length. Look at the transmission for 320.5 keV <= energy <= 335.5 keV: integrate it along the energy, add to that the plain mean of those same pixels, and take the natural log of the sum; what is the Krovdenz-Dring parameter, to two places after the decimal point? 8.51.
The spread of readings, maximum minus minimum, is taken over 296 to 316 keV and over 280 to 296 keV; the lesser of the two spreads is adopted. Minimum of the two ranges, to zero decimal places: 5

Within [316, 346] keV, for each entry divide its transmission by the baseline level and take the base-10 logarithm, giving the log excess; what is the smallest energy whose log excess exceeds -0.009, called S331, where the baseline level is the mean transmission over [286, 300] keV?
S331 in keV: 323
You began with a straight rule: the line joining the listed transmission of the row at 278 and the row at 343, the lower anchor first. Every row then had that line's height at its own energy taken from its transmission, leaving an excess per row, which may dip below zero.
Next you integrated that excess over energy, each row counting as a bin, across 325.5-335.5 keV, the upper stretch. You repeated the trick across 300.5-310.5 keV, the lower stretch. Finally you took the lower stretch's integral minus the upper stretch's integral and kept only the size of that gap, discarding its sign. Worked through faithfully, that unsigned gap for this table 413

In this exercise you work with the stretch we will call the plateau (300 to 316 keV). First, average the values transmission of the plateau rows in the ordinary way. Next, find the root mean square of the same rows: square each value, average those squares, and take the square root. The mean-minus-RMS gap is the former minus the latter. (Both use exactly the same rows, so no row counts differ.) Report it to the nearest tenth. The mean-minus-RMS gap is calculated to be -0.5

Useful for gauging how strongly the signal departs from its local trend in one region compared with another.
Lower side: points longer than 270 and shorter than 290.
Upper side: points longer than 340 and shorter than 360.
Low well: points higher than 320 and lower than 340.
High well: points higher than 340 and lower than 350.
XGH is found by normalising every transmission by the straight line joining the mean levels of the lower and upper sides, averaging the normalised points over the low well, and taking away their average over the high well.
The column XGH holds 0.26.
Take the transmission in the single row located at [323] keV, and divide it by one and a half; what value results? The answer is 211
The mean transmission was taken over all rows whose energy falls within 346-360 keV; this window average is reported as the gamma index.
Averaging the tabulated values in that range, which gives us 257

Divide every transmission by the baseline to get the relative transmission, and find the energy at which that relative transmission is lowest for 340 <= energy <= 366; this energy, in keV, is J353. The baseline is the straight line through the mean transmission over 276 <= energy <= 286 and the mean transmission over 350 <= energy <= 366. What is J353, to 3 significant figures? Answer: 343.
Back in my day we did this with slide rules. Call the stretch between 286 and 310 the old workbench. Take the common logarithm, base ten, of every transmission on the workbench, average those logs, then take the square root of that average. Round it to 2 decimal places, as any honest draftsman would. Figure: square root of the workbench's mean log 1.58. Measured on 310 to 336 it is 1.57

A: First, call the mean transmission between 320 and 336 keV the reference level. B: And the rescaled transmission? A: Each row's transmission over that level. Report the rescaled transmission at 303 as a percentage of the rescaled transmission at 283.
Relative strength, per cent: 97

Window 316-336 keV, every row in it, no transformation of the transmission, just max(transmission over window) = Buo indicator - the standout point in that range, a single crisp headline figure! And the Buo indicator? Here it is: 324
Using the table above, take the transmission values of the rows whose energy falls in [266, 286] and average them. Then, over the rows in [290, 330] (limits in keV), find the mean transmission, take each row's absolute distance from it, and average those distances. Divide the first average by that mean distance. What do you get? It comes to 19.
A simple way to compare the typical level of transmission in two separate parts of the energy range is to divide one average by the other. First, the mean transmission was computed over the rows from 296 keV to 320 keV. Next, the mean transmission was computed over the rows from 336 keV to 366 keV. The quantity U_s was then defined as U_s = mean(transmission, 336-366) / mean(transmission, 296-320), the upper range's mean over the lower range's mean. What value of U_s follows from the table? 0.89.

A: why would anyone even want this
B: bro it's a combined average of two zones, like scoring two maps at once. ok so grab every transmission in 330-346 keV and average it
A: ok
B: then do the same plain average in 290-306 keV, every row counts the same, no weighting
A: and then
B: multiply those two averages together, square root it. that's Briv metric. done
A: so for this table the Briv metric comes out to 274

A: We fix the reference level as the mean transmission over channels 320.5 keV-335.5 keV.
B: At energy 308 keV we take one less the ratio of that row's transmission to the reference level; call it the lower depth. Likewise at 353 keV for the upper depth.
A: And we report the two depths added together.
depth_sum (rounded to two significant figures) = 0.21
